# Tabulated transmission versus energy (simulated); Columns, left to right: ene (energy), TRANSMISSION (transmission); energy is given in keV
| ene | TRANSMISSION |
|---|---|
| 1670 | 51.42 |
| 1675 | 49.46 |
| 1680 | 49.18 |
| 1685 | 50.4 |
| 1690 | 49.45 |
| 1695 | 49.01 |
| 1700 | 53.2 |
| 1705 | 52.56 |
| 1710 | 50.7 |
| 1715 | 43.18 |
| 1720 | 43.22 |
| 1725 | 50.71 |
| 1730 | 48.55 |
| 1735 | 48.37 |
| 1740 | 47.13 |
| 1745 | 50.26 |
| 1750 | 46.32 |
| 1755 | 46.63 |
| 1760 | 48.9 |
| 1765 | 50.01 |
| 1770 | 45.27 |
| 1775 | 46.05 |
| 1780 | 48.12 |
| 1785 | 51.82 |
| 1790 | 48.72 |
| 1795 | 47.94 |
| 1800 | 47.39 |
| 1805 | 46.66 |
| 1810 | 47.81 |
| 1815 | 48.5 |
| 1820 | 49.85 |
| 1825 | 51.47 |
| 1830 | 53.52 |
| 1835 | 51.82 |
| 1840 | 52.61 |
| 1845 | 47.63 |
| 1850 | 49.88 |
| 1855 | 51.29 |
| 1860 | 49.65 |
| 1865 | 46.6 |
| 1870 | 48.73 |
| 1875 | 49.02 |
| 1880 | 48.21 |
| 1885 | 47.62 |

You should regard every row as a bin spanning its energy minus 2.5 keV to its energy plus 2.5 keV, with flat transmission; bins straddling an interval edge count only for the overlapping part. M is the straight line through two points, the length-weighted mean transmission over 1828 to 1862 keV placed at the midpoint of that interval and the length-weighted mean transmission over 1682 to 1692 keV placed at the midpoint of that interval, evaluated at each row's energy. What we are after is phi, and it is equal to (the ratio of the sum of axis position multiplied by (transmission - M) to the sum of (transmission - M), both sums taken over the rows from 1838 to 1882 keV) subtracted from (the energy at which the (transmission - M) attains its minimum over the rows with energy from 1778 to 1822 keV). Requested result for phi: -62.3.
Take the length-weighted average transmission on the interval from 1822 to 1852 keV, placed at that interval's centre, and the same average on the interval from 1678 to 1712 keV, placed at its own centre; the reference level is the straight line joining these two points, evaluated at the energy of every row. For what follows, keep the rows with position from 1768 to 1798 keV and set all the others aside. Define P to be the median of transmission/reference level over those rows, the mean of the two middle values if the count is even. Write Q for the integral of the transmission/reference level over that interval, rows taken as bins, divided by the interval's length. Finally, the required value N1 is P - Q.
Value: 0.000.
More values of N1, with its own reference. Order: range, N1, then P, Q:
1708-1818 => 0.002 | 0.942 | 0.940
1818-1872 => -0.007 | 0.976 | 0.983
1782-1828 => -0.009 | 0.950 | 0.959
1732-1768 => 0.004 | 0.952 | 0.948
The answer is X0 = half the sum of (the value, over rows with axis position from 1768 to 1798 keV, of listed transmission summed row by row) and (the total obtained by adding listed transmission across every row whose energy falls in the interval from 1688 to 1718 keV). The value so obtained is 293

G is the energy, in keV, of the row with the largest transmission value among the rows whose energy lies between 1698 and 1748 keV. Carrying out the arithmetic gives 1700 keV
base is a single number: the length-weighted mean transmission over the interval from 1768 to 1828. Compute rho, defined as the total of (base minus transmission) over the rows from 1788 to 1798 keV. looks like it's 0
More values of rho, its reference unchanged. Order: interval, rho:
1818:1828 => -5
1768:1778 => 5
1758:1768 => -2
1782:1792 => -4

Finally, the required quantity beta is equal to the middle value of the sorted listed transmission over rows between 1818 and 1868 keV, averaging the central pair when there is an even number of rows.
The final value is 50.6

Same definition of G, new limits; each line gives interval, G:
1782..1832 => 1830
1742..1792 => 1785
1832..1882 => 1840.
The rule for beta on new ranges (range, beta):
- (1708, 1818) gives 48.0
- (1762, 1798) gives 48.1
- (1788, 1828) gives 48.2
